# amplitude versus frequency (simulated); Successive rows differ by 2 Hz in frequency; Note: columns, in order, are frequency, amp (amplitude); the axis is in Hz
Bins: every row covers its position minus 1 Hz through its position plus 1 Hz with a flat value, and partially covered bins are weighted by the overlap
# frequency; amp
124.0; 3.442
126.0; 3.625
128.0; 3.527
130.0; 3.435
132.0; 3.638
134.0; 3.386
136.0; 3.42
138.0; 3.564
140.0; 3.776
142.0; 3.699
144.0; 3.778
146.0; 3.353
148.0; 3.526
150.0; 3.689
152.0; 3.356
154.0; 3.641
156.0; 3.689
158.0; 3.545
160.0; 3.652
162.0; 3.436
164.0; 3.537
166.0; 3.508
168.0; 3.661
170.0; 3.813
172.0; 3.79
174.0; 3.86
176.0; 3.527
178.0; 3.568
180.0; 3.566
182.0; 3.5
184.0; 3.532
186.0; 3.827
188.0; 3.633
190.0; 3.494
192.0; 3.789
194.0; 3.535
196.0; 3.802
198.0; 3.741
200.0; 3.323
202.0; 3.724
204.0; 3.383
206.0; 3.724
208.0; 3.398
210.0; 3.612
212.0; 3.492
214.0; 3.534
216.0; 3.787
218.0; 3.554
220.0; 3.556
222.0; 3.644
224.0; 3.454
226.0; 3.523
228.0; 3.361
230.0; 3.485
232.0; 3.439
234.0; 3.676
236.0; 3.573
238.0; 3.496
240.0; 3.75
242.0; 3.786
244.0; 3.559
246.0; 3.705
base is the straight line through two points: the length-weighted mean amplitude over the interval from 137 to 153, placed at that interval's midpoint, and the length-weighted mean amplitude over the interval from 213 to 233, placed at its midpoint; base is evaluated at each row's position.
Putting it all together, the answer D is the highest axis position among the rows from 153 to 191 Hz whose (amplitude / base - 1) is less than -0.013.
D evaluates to 190.0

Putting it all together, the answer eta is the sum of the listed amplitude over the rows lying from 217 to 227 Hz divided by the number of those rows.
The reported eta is 3.55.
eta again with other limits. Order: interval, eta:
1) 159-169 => 3.56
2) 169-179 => 3.71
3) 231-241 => 3.59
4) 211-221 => 3.58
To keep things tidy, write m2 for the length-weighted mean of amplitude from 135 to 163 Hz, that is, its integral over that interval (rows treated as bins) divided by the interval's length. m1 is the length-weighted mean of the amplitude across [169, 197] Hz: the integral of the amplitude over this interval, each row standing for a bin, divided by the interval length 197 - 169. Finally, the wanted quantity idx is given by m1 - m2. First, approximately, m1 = 3.66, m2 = 3.58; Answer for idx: 0.08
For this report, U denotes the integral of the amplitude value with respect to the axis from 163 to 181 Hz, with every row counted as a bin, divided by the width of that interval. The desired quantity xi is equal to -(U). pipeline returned -3.648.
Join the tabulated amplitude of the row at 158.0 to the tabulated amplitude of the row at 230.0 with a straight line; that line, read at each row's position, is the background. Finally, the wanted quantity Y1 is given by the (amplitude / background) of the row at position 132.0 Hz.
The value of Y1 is 1.02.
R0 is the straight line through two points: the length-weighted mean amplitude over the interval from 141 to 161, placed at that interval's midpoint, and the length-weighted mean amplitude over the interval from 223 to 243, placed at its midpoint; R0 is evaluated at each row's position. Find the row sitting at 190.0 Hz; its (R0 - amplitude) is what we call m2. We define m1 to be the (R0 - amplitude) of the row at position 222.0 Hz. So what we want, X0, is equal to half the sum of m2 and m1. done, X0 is 0.00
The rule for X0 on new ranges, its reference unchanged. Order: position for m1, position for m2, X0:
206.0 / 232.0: -0.02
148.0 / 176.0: 0.06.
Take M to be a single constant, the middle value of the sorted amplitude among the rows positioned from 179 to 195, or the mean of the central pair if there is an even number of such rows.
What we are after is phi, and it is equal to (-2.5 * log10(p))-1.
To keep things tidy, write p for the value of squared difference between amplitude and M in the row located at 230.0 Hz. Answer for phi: 4.9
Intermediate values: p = 0.004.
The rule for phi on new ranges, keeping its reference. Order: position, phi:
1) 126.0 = 4.6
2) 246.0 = 3.1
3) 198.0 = 2.6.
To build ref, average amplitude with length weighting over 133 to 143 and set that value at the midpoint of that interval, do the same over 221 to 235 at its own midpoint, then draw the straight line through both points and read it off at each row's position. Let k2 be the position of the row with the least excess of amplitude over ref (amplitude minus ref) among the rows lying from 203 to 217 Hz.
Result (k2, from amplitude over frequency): 204.0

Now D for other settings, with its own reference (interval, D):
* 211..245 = 232.0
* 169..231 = 228.0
